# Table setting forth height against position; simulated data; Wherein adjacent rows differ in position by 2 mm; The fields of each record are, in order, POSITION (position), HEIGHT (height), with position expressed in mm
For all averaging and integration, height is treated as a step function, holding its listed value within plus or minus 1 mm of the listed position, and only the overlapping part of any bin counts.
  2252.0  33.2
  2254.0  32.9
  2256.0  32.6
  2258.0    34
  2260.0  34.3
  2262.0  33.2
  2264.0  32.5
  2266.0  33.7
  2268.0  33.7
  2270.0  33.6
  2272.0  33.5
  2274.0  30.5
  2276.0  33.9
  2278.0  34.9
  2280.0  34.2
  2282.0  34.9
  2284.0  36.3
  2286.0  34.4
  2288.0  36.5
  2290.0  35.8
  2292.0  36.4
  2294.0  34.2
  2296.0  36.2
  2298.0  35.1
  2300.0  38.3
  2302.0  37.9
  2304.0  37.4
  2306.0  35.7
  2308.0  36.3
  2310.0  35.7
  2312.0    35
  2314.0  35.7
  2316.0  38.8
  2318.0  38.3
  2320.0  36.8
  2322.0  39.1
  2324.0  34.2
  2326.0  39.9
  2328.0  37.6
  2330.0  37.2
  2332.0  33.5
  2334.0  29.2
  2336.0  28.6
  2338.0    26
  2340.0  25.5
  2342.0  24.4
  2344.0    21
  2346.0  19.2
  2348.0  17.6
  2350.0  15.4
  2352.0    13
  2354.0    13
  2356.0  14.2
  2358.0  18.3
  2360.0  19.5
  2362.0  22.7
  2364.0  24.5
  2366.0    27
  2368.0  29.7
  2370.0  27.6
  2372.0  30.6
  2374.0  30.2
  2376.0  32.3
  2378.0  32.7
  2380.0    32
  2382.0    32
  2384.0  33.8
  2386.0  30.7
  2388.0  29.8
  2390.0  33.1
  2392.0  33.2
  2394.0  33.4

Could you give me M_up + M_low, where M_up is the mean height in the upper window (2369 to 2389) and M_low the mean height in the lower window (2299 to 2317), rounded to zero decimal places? 68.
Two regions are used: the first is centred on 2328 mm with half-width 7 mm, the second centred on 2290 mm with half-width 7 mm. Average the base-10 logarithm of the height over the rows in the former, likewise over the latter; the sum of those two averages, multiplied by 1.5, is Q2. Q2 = 4.66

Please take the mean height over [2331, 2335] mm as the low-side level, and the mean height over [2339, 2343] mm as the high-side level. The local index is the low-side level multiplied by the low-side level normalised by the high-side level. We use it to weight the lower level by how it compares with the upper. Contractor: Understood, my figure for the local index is 39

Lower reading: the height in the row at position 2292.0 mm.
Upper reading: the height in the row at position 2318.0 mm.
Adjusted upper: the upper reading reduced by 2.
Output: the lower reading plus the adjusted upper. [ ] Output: 73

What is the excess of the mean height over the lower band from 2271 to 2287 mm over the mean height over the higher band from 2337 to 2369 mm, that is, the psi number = 13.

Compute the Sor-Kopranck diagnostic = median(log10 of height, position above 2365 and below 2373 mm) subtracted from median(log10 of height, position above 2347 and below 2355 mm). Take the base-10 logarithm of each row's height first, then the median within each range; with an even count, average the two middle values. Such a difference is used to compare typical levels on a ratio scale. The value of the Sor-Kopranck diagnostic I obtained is -0.31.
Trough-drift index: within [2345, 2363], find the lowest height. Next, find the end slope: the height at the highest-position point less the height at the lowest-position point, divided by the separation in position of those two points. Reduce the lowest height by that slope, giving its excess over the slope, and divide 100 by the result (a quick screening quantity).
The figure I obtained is 7.8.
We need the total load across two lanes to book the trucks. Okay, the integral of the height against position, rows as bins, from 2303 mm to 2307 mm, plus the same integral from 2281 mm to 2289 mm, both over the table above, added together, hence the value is 430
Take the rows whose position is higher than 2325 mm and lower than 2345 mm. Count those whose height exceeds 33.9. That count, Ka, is 3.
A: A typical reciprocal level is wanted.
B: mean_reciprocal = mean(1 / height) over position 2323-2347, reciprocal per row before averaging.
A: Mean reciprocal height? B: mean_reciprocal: 0.035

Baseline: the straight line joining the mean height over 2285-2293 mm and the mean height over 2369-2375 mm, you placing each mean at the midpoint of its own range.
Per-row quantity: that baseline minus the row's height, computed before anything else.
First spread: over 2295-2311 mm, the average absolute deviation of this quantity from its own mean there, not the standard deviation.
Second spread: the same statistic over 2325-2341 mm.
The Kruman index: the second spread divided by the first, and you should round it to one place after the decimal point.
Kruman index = 4.9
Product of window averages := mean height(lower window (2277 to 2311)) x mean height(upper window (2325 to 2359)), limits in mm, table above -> 873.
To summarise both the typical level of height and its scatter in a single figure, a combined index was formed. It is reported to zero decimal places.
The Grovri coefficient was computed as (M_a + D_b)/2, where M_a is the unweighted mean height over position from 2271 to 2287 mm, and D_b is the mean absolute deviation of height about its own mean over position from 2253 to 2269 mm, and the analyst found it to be 17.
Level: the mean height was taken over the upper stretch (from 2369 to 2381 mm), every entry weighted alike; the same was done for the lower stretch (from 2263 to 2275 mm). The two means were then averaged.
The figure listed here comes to 31.9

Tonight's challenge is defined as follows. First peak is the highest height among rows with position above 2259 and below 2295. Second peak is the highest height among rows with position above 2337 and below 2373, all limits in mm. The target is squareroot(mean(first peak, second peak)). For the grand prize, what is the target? 5.79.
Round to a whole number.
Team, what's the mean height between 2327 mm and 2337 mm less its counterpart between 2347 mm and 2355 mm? 18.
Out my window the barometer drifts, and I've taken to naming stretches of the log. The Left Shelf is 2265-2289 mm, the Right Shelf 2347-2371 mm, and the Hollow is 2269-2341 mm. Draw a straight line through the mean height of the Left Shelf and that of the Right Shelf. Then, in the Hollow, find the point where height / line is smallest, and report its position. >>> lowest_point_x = 2274.0 mm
